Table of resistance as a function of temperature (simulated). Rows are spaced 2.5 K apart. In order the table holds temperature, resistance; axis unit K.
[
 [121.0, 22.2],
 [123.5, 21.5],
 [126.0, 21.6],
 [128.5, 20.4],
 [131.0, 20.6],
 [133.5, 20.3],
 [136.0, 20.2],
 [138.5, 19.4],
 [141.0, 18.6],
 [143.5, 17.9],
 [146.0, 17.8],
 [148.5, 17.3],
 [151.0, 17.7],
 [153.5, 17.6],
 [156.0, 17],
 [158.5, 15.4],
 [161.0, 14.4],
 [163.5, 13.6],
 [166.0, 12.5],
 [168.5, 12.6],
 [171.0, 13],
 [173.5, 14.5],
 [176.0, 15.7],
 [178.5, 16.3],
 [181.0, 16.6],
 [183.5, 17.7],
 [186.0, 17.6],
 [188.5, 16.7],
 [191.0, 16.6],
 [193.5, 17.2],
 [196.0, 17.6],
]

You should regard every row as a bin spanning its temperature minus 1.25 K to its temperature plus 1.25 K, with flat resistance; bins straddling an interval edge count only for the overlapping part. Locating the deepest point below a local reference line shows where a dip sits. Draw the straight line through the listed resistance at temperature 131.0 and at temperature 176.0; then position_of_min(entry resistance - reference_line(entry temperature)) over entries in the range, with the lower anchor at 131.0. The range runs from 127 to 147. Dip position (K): 143.5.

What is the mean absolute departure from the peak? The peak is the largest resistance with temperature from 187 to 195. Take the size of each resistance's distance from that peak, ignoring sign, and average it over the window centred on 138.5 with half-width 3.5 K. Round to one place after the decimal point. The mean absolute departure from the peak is 2.2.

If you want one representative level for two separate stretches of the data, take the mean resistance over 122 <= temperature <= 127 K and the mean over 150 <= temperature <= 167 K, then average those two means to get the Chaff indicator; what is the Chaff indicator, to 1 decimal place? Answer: 18.5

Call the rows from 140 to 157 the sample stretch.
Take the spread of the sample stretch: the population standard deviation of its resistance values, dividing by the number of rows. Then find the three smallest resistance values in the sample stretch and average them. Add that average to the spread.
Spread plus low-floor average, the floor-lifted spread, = 17.8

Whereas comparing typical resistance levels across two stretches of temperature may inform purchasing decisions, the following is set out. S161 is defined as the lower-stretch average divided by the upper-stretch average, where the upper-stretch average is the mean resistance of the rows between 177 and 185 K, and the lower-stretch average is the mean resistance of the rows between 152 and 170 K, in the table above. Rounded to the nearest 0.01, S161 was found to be 0.87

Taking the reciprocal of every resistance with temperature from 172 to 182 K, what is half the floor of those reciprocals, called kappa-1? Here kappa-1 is 0.0301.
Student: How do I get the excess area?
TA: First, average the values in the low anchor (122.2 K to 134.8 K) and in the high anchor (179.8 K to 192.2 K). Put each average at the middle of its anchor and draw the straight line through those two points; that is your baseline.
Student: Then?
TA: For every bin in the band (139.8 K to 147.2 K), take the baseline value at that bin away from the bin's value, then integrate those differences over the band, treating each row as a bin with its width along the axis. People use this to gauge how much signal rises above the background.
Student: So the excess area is -13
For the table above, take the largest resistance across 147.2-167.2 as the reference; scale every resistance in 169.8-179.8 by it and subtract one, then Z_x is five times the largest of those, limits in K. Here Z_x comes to -0.40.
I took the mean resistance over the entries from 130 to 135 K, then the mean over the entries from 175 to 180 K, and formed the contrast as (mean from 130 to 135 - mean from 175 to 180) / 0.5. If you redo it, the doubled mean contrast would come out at 9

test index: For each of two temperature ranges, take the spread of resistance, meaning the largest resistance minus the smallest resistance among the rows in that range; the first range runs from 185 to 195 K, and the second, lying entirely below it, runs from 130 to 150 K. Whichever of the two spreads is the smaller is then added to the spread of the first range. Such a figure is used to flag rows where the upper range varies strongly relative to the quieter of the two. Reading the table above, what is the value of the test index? 2.0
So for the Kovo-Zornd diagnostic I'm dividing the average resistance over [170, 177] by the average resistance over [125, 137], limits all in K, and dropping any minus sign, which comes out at 0.70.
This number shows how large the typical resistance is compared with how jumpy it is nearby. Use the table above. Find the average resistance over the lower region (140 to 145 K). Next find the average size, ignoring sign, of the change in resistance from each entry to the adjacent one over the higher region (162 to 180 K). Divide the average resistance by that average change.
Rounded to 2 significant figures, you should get 22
